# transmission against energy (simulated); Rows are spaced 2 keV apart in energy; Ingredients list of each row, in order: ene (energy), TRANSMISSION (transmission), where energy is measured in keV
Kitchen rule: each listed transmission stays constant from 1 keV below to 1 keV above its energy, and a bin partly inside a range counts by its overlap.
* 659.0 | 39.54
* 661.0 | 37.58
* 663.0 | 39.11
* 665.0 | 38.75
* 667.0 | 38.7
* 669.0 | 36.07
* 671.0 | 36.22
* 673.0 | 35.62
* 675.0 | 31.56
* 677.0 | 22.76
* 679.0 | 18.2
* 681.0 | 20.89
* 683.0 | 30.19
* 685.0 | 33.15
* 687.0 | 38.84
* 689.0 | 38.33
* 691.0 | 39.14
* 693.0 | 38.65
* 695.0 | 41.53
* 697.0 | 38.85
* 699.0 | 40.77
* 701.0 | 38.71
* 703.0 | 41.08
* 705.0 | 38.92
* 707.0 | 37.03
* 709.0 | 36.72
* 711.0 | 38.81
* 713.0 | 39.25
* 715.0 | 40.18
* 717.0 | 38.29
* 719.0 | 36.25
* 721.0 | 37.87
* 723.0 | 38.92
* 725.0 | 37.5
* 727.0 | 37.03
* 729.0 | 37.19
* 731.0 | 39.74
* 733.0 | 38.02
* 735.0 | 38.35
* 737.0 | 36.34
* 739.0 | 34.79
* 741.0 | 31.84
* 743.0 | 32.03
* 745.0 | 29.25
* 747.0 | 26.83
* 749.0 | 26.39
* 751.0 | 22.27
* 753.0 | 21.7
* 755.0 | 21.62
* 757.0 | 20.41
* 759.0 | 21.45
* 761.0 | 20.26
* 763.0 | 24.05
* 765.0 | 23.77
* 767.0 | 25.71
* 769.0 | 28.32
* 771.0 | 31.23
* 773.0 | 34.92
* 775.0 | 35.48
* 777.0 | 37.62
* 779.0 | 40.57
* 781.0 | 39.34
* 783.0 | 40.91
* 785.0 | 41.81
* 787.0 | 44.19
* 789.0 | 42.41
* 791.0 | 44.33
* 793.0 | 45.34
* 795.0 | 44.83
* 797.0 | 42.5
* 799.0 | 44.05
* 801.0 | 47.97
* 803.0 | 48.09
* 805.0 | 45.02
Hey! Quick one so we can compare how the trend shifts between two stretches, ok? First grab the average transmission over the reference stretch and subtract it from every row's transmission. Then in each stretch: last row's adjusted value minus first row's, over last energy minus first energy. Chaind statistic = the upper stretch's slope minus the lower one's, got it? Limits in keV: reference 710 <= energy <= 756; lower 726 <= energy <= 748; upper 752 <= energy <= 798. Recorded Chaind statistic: 1.0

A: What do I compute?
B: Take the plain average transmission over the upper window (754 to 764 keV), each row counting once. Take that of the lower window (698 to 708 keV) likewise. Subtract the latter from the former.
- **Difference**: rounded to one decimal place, -17.7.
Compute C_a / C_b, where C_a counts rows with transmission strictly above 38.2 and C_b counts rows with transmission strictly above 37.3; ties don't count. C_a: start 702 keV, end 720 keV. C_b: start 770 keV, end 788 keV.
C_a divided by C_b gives 1.0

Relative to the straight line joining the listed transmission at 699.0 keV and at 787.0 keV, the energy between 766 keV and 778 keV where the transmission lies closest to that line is 777.0 keV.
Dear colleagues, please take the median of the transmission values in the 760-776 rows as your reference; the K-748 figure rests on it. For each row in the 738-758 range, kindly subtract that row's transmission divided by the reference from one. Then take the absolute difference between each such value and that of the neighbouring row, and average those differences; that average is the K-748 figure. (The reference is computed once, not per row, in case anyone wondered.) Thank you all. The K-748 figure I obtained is 0.061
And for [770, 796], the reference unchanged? 0.064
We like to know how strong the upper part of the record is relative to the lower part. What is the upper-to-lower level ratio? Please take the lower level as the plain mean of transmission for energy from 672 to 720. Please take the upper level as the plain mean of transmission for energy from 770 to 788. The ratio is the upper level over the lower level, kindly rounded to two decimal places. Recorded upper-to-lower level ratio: 1.08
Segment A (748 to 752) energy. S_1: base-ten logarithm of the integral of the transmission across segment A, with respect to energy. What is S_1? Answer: 1.99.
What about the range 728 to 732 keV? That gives 2.19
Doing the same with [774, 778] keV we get 2.16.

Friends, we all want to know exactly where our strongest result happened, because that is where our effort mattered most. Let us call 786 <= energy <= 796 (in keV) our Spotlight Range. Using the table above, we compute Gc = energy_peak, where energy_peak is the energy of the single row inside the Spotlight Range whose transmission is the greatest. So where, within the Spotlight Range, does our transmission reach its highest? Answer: 793.0 keV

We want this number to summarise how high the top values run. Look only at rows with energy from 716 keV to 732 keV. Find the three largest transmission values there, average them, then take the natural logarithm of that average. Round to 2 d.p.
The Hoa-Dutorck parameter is 3.66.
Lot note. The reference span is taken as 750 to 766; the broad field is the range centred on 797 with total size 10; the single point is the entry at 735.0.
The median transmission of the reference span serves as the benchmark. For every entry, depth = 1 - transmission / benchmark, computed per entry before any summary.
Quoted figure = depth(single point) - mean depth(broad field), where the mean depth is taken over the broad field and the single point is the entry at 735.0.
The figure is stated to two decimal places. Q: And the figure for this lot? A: 0.30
